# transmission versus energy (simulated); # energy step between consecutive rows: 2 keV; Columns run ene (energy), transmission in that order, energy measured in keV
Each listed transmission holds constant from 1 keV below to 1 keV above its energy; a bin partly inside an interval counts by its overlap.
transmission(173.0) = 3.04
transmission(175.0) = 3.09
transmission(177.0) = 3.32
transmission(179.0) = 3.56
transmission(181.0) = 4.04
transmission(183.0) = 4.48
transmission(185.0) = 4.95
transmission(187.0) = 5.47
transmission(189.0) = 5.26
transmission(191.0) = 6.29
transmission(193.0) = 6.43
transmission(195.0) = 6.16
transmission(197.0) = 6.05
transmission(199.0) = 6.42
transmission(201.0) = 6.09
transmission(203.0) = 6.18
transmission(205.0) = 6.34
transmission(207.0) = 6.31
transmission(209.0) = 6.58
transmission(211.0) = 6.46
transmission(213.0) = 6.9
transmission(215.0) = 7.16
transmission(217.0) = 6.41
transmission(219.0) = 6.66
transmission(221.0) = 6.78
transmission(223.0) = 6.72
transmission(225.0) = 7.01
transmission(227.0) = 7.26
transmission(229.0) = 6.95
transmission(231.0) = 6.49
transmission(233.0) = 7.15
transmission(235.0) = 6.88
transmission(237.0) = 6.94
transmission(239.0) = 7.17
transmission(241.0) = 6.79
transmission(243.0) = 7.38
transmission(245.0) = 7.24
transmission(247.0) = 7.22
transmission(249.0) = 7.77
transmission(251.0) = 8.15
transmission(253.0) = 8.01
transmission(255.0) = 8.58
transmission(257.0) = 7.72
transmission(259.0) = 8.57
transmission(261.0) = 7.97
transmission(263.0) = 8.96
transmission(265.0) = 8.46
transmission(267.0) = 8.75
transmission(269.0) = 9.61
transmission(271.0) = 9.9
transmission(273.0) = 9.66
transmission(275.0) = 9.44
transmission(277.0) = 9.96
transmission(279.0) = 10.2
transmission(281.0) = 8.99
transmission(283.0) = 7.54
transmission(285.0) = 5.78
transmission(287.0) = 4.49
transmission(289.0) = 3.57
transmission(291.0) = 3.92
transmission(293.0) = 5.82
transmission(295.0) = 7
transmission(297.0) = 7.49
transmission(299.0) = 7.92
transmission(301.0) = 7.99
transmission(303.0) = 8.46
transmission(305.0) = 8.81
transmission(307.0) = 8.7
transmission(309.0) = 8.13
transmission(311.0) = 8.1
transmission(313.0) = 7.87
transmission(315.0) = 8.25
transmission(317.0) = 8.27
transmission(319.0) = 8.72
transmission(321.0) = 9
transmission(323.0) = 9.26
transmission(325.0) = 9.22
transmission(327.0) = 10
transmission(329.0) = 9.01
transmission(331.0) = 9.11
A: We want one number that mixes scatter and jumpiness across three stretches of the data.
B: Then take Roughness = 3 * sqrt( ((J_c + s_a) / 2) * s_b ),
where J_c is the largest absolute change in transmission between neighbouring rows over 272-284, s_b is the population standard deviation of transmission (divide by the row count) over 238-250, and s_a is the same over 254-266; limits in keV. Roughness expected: 1.6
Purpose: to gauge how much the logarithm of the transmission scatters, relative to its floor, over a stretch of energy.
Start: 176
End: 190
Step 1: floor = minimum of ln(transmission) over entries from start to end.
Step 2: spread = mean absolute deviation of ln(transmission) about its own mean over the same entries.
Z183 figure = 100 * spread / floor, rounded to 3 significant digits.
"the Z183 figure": 13.3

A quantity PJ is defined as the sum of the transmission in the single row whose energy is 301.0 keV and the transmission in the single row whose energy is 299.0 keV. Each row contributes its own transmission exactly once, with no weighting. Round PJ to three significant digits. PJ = 15.9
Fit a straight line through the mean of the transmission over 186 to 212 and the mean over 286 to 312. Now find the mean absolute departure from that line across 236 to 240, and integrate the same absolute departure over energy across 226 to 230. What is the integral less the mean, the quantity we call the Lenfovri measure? 2.3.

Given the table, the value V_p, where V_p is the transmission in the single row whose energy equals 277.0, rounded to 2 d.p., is 9.96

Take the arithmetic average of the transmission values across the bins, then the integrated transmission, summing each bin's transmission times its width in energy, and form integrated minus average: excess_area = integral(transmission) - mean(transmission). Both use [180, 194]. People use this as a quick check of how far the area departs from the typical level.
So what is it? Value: 69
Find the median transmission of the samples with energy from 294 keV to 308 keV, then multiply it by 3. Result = 24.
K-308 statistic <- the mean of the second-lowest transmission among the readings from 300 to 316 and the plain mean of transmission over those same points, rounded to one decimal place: 8.1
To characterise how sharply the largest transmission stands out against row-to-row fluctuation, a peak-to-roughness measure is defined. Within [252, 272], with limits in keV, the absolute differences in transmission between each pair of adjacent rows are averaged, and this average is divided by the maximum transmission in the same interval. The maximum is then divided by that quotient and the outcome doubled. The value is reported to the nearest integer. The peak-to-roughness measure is 304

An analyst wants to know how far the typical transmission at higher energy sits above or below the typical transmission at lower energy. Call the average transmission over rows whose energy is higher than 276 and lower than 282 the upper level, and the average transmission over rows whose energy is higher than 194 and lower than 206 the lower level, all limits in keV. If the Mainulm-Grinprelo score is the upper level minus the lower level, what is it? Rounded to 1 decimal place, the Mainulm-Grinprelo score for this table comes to 3.5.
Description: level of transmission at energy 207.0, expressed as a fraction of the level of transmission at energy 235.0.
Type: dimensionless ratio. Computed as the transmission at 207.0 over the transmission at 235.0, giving 0.92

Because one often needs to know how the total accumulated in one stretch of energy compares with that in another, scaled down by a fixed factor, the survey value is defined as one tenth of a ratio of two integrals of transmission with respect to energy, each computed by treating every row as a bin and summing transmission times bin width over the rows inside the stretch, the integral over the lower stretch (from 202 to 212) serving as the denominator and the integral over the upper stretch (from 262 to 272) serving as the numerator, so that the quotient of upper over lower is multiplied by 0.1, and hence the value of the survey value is 0.143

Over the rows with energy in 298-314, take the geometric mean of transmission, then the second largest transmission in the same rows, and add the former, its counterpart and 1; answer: 18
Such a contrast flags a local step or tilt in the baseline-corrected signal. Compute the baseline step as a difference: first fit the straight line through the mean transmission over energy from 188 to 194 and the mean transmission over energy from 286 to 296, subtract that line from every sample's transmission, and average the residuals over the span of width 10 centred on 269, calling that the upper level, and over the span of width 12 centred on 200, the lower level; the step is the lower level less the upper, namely -3.8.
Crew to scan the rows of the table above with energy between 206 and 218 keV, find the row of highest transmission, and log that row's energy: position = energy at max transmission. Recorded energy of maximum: 215.0 keV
